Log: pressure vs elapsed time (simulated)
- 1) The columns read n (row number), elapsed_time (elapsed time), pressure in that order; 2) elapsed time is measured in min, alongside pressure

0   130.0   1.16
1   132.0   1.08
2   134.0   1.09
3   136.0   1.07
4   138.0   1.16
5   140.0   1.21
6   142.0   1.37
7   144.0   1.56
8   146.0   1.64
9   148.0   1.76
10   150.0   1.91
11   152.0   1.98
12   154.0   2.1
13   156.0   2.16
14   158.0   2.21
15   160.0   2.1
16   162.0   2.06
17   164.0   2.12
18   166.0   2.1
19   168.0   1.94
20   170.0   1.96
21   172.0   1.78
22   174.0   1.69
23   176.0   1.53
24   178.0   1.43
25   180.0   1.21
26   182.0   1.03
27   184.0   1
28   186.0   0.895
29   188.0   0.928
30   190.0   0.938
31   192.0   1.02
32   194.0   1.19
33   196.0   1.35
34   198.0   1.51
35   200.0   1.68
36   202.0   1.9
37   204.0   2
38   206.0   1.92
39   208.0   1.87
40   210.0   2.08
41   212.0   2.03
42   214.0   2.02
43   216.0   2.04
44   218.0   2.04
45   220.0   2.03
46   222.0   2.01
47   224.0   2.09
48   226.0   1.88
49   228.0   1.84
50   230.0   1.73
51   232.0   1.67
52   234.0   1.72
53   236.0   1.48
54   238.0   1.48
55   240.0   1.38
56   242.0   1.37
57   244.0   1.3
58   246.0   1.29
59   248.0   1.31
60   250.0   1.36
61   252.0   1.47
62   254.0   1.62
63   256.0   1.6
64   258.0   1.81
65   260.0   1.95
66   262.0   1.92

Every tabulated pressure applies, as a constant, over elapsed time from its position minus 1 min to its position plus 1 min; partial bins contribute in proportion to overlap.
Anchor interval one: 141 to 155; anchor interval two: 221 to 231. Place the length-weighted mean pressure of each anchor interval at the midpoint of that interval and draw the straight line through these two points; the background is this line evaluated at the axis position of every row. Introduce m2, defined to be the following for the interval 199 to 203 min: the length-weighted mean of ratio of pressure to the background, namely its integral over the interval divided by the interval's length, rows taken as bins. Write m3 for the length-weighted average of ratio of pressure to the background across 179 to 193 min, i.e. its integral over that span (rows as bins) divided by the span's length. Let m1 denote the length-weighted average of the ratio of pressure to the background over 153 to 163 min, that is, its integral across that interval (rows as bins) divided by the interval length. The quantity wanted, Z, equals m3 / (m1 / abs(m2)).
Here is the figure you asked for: 0.4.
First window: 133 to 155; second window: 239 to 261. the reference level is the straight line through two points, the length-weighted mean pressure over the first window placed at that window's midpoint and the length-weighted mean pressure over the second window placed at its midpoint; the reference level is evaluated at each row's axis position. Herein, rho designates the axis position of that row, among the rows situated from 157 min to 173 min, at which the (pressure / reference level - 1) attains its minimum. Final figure 172.0 min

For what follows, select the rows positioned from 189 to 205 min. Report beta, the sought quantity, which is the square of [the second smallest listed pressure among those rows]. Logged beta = 1.0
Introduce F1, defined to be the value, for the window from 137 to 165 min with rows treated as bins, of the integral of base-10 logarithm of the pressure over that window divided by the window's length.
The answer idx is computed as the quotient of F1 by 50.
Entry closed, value 0.0050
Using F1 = 0.25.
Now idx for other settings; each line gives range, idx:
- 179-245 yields 0.0038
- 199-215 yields 0.0057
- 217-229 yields 0.0059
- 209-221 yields 0.0062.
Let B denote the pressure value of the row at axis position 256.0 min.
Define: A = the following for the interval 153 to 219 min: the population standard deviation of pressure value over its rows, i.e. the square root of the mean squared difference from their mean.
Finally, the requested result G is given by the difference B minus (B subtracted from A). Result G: 2.8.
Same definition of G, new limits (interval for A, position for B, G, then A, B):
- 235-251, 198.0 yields 2.9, 0.07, 1.51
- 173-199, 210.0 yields 3.9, 0.26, 2.08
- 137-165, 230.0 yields 3.1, 0.35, 1.73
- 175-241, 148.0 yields 3.1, 0.39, 1.76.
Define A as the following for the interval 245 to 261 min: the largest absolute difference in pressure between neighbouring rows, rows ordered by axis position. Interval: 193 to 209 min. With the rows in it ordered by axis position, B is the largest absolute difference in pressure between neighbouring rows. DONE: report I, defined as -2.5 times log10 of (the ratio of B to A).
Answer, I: -0.05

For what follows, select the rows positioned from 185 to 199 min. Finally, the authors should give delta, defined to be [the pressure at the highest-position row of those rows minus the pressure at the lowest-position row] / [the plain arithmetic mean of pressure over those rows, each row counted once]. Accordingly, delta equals 0.5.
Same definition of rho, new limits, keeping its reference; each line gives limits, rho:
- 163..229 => 186.0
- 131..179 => 136.0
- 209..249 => 246.0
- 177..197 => 186.0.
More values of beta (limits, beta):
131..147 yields 1.2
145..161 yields 3.1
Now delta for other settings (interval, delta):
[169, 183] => -0.6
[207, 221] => 0.1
